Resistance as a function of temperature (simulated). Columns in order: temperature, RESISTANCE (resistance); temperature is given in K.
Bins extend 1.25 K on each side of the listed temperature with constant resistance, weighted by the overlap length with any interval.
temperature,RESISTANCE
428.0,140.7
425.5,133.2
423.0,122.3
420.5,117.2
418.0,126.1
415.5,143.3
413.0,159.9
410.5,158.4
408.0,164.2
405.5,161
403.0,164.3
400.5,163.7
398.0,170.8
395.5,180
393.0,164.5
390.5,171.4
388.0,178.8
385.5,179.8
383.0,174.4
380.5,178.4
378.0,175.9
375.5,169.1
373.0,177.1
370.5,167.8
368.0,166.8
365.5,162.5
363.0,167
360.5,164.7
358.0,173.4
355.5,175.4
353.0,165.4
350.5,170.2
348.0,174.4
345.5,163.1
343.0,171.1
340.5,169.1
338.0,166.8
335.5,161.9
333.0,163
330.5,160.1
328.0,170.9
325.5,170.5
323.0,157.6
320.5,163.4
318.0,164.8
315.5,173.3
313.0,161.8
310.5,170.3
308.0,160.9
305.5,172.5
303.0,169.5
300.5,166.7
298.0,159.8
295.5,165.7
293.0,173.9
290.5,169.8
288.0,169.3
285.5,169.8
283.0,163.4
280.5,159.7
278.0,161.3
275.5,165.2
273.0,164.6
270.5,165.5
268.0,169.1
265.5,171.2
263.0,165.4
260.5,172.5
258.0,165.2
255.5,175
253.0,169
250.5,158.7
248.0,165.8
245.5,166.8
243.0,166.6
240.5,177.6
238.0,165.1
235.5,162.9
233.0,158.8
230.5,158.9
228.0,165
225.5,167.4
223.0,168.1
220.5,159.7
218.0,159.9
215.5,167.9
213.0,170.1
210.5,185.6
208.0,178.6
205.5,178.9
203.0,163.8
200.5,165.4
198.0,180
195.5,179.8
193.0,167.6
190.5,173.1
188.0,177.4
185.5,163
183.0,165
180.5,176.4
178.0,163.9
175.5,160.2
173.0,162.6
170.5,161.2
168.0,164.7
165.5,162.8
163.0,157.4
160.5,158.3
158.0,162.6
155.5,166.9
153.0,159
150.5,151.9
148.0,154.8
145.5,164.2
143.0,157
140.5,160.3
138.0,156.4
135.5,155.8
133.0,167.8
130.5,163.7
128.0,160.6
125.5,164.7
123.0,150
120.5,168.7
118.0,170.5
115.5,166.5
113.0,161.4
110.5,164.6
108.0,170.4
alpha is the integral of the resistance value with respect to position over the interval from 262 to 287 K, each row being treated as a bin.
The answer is 4139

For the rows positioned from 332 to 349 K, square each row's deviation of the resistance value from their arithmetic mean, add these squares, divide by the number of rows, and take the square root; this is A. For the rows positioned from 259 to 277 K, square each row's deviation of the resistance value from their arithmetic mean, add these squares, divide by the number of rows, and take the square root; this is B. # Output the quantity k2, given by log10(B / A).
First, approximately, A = 4.4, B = 3.0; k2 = -0.162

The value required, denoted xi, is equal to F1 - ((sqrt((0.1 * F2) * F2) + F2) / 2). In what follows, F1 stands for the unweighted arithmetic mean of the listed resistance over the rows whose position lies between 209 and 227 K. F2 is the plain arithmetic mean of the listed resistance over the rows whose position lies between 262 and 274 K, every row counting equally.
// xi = 58.4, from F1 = 168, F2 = 167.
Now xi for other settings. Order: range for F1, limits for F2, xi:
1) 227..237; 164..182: 53.1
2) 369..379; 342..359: 60.3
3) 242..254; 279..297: 55.2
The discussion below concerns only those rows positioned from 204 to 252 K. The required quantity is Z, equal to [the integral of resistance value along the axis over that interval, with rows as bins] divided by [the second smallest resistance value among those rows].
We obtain 51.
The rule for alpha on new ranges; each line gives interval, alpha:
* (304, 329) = 4165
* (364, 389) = 4324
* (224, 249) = 4138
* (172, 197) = 4227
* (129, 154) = 3978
